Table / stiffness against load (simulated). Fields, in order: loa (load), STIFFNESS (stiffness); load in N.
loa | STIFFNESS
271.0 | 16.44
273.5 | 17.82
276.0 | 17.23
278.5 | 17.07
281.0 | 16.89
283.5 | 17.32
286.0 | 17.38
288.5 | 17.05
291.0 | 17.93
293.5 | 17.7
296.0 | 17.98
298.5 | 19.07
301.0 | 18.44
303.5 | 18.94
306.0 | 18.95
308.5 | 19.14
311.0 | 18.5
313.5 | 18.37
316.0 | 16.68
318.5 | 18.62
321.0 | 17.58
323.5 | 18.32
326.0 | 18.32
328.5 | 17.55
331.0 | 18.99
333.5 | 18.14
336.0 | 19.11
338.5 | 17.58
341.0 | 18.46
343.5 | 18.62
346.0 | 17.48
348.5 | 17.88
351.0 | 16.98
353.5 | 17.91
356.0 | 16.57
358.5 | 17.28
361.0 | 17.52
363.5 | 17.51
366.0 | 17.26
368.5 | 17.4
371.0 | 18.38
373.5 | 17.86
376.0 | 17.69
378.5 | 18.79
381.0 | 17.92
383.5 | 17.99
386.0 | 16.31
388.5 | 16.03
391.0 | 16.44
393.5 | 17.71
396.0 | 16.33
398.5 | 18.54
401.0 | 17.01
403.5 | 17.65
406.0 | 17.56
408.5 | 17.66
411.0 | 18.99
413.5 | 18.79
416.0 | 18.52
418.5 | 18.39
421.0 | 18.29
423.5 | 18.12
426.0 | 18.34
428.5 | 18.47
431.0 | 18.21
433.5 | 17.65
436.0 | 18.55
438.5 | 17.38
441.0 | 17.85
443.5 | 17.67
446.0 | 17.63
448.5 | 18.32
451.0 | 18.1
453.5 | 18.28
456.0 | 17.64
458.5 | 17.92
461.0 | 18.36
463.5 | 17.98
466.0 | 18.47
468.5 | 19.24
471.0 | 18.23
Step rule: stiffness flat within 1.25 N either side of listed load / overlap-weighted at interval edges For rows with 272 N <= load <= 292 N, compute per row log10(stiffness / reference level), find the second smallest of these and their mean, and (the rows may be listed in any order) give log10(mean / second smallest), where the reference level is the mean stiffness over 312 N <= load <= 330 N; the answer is -0.2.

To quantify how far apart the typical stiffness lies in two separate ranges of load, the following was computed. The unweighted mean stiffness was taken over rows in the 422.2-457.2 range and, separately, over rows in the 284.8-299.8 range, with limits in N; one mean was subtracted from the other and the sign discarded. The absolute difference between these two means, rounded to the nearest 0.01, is 0.16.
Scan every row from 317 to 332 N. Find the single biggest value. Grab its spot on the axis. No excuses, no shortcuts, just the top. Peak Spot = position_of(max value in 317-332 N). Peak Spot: 331.0 N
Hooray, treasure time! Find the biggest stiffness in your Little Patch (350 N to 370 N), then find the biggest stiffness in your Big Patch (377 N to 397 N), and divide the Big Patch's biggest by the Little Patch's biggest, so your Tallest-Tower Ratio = 1.049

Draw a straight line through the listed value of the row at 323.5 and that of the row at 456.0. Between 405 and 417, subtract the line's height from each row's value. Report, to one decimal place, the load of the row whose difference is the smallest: 406.0 N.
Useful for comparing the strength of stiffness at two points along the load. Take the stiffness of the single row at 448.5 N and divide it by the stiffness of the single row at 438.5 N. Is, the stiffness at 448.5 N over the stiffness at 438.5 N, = 1.054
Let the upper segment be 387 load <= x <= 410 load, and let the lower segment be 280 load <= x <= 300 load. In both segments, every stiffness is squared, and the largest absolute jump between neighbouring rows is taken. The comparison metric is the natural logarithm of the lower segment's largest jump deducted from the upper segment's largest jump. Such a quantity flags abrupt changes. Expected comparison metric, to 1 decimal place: 3.6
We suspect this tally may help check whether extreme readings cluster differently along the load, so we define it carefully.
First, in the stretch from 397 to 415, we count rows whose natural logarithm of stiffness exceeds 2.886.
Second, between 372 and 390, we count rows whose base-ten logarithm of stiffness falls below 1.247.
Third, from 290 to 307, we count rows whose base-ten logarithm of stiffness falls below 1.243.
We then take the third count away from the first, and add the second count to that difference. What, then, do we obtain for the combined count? 5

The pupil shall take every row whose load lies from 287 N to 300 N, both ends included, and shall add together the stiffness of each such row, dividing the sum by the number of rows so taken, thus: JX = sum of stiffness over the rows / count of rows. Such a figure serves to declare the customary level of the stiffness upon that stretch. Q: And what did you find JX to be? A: 17.9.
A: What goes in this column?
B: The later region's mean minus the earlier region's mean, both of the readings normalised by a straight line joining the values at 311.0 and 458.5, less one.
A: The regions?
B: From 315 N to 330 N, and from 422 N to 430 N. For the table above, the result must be 0.05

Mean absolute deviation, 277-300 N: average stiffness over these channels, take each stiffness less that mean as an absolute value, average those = 0.51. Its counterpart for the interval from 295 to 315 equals 0.35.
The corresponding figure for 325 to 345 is 0.45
